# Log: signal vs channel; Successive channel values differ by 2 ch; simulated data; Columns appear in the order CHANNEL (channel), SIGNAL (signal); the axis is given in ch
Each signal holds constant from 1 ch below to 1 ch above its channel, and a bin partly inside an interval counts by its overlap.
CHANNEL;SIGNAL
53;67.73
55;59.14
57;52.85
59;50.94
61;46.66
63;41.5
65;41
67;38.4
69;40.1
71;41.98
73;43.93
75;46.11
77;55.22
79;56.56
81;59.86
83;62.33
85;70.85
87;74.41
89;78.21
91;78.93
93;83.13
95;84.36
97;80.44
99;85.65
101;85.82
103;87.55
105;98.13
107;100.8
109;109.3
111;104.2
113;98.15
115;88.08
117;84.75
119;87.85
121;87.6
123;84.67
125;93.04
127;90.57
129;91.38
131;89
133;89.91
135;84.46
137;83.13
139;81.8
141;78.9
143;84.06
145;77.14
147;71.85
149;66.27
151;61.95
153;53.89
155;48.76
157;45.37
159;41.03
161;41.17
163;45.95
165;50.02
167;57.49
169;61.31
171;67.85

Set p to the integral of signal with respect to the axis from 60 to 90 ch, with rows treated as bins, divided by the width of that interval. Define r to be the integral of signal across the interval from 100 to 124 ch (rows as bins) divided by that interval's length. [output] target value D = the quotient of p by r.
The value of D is 0.6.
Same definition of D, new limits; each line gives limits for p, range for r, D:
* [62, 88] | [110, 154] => 0.6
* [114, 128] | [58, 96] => 1.5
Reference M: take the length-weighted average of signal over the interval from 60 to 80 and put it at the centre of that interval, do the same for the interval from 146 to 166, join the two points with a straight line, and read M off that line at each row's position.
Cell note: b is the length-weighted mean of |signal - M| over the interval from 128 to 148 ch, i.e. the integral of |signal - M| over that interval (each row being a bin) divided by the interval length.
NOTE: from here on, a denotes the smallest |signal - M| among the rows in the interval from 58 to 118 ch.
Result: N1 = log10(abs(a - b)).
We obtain 1.50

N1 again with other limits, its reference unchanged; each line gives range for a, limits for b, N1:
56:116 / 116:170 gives 1.36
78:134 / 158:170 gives 0.47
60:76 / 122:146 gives 1.54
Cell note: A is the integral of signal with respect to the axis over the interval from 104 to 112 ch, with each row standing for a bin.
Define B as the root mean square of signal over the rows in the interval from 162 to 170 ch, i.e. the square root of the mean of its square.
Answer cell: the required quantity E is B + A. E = 879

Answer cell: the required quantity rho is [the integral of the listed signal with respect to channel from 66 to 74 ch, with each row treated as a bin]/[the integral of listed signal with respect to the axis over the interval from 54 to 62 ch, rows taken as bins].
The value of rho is 0.78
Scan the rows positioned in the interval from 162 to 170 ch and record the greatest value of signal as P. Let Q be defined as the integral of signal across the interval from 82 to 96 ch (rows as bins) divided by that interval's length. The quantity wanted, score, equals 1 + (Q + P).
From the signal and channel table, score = 138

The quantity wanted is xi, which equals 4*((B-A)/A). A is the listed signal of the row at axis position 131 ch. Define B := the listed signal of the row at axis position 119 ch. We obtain -0.1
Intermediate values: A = 89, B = 87.85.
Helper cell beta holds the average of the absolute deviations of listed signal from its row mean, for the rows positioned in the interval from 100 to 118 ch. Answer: 8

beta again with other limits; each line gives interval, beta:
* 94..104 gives 2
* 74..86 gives 6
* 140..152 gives 7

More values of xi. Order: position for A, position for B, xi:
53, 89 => 0.6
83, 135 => 1.4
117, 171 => -0.8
